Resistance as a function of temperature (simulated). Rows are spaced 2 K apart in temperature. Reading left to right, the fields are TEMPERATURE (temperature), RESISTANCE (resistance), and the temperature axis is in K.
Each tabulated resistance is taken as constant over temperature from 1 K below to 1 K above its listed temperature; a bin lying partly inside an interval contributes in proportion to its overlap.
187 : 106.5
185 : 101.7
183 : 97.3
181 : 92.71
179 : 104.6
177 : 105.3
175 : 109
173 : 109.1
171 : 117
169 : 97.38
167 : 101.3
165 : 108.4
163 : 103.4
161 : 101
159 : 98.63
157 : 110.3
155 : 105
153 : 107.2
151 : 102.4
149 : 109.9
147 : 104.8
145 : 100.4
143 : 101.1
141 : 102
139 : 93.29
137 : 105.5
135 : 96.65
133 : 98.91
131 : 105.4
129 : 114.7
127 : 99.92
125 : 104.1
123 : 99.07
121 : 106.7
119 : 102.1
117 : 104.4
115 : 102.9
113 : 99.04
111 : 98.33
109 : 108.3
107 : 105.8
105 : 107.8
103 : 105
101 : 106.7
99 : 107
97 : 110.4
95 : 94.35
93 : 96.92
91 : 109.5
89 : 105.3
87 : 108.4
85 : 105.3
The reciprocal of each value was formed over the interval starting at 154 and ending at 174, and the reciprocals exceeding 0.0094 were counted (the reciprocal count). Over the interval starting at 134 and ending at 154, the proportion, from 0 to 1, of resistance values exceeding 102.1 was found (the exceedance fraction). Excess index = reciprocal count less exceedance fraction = 5.5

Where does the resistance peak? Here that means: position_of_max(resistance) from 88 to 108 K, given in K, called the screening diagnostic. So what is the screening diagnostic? 97 K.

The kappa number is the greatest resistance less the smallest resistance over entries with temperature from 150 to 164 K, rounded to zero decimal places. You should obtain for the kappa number 12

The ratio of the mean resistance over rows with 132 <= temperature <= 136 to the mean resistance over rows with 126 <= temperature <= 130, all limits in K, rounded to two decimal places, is 0.91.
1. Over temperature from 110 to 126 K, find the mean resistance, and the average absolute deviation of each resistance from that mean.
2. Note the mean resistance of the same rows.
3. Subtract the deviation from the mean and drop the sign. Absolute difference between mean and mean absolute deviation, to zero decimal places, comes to 100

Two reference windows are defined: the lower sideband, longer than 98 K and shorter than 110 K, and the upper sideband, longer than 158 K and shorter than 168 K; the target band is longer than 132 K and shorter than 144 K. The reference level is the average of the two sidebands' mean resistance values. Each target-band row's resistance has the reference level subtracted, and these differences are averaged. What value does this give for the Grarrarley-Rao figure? -5.1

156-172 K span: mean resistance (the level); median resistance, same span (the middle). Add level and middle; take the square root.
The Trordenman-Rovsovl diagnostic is 14.4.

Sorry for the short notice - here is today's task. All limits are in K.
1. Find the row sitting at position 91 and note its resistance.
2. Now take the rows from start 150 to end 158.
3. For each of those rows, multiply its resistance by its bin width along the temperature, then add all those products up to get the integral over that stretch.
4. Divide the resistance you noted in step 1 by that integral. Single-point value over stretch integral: 0.129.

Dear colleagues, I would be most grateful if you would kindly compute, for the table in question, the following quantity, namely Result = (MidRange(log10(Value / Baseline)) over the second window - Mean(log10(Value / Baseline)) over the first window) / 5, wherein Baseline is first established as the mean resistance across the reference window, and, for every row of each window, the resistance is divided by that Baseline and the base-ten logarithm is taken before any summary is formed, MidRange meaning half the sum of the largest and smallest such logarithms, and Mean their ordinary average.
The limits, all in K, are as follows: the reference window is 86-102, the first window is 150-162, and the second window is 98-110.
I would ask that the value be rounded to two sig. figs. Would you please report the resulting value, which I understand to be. 0.0022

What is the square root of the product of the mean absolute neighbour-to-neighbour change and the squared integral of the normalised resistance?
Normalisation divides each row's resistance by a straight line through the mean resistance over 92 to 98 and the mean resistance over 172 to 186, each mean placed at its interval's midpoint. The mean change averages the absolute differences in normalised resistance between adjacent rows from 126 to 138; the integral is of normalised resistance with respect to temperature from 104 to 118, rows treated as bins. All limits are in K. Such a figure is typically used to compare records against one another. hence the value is 4.13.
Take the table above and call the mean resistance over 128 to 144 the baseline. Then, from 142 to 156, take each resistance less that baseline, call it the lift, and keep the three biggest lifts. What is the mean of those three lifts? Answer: 5.2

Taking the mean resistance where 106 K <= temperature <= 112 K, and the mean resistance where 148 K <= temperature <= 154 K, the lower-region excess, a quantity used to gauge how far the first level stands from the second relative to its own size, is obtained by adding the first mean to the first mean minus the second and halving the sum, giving 51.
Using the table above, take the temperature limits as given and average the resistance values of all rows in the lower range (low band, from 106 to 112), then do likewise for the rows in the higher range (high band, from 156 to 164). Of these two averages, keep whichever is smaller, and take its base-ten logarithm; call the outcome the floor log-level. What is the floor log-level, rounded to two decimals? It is 2.01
